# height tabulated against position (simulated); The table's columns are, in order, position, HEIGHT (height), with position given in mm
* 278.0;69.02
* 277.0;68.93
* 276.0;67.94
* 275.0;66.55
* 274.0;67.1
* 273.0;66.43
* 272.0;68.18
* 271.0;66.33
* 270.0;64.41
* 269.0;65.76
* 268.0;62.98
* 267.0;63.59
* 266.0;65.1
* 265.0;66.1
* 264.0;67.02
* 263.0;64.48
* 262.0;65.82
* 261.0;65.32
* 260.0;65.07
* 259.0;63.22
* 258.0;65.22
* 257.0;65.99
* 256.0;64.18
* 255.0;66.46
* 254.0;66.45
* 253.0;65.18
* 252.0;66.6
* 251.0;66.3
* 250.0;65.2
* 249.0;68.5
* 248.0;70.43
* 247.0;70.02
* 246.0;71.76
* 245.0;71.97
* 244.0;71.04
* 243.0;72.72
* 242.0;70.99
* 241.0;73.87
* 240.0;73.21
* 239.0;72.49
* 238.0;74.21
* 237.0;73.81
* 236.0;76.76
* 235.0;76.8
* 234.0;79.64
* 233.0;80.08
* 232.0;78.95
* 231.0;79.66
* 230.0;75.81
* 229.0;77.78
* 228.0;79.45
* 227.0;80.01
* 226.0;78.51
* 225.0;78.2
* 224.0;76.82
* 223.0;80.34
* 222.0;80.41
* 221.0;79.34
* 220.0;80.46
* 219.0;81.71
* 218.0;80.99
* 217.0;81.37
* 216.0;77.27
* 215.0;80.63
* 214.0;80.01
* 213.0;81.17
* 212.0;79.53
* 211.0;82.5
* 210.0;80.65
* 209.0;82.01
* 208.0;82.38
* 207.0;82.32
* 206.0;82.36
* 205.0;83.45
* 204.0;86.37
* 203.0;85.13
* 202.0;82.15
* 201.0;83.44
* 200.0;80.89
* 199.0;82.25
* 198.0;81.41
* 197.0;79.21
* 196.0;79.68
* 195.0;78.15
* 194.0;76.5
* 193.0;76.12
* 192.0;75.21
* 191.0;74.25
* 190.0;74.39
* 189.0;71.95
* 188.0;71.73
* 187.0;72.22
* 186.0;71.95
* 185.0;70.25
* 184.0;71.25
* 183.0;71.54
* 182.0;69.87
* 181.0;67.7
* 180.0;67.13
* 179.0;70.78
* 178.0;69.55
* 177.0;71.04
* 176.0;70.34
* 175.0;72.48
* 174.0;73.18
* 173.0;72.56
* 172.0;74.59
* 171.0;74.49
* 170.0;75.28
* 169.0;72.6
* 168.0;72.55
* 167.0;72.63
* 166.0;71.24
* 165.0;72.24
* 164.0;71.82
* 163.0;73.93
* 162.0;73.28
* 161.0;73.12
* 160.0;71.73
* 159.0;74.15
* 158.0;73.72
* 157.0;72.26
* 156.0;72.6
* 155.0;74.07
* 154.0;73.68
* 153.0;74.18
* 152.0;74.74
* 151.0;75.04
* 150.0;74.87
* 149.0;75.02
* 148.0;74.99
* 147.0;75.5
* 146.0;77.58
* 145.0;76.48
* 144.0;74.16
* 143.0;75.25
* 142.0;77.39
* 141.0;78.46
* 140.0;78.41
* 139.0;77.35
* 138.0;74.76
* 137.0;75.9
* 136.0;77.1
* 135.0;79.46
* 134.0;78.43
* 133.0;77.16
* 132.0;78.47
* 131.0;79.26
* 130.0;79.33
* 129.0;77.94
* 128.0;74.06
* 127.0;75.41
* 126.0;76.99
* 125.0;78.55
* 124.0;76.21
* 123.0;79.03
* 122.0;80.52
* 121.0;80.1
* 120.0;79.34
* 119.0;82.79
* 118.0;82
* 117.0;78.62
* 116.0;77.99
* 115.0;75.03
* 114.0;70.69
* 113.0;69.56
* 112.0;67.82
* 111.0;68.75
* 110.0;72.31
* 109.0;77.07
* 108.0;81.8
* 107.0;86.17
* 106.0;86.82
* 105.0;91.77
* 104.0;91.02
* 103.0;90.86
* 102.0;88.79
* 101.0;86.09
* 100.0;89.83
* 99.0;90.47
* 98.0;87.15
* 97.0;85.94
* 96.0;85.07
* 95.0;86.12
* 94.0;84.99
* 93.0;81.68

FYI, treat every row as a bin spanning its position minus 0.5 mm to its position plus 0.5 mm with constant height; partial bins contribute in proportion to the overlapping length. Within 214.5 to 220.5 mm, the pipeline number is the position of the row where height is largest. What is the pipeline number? 219.0 mm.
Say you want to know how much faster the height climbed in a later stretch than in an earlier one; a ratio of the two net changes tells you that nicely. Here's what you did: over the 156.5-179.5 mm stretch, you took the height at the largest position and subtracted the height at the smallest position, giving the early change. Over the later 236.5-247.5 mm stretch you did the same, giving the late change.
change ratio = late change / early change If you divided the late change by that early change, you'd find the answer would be 2.6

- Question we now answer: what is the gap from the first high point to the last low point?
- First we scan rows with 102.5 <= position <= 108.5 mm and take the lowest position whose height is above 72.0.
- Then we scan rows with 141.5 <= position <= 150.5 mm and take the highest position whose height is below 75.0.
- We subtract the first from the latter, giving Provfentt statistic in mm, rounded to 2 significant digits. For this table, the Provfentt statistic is 47 mm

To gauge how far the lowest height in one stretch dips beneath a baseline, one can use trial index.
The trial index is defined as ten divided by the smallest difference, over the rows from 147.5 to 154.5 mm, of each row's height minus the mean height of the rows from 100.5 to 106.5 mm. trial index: -0.64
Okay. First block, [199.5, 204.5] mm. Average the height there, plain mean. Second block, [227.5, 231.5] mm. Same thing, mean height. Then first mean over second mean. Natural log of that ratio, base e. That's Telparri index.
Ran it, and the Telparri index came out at 0.07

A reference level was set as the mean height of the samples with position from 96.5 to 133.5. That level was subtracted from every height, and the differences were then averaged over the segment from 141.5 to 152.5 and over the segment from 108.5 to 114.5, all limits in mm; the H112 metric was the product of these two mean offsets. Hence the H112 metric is 44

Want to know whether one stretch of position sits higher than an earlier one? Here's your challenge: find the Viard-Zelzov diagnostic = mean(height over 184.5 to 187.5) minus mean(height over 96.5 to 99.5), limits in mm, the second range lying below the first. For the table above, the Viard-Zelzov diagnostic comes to -16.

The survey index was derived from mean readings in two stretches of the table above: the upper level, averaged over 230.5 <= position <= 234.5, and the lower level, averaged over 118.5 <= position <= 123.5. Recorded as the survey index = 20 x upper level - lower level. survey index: 1511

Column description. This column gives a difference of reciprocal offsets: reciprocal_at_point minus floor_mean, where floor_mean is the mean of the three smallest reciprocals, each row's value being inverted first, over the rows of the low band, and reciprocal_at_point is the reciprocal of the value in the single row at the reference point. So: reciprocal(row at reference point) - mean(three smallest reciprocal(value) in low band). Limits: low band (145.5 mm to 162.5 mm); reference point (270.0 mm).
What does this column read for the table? 0.0024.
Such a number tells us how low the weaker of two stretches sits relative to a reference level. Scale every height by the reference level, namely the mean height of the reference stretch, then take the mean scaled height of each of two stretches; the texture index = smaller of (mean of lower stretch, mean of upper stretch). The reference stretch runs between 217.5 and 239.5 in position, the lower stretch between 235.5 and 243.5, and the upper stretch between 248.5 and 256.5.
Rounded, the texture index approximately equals 0.844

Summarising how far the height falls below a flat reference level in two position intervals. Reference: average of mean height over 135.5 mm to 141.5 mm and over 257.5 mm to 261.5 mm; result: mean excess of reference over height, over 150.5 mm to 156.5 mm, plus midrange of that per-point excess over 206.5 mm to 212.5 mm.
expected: -13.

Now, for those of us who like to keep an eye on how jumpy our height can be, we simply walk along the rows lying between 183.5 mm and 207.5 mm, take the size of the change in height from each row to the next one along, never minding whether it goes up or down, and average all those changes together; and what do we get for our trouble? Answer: 1.2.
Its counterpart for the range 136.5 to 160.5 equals 1.0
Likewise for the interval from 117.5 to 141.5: 1.5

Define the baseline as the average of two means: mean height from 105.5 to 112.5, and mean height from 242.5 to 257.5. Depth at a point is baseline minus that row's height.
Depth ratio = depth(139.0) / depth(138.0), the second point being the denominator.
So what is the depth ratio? 2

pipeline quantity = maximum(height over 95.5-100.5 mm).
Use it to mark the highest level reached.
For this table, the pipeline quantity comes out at 90.47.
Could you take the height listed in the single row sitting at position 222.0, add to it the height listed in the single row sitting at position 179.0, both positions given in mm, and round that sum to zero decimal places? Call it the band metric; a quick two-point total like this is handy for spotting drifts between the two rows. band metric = 151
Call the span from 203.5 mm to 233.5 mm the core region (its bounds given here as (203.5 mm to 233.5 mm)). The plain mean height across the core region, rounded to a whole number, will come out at 80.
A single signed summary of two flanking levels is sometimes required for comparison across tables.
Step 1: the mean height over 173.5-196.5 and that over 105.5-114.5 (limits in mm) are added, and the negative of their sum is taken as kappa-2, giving -148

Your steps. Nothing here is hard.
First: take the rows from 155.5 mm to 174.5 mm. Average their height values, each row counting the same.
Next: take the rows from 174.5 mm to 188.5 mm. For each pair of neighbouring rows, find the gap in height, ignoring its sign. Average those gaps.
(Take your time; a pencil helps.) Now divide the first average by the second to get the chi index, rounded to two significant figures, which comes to 55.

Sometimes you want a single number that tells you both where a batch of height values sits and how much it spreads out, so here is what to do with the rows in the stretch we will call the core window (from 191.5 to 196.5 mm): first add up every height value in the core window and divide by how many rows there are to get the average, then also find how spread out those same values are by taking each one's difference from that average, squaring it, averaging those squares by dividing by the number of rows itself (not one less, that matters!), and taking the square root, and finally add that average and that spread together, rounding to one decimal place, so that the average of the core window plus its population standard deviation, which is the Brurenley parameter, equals 78.7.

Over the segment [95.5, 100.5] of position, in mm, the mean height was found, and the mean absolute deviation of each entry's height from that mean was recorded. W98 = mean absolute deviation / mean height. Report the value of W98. 0.0224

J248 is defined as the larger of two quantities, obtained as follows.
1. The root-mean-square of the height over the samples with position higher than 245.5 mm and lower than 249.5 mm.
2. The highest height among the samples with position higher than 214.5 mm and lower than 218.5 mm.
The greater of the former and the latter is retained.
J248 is 81.4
